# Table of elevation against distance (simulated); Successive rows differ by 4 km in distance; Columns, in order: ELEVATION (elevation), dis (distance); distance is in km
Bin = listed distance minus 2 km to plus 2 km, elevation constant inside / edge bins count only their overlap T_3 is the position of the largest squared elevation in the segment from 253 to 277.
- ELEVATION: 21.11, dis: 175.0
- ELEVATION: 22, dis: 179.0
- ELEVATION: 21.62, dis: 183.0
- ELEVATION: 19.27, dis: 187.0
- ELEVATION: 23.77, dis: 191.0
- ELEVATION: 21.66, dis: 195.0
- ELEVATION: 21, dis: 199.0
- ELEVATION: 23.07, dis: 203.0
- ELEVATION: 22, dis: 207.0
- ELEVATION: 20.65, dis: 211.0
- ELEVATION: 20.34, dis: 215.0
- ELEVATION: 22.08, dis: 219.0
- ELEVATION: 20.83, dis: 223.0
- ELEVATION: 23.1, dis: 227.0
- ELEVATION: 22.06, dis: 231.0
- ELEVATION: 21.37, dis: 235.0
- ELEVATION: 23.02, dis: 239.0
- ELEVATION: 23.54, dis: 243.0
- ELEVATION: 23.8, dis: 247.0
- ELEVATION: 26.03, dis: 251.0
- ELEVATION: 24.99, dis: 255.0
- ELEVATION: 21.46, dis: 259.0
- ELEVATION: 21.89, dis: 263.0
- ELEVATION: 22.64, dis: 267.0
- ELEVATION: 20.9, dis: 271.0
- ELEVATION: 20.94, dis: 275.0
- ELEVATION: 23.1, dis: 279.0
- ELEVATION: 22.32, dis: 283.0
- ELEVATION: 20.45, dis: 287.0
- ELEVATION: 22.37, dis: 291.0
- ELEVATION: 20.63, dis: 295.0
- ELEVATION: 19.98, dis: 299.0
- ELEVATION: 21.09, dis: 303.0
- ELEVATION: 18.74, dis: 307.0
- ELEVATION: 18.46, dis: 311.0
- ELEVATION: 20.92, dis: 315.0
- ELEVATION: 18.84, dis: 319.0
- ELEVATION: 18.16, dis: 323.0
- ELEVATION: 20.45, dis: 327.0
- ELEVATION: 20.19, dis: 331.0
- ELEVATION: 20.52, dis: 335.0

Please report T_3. 255.0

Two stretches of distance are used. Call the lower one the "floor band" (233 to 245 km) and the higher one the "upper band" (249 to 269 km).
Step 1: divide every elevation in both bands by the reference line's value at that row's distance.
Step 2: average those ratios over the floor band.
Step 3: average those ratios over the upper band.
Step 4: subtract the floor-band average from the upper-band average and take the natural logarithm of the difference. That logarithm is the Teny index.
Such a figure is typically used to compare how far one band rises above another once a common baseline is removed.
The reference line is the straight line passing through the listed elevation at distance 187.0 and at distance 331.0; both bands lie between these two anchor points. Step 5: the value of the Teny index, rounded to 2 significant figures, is -3.5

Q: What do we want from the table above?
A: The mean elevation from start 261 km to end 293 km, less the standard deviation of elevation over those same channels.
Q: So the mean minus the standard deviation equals 20.9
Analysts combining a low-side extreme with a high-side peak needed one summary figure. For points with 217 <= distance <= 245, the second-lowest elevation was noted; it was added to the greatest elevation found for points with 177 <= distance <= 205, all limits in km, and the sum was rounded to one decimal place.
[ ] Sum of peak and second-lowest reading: 45.1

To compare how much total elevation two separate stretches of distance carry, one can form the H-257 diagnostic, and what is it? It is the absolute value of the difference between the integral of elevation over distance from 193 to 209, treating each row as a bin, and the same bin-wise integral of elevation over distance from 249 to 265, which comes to 27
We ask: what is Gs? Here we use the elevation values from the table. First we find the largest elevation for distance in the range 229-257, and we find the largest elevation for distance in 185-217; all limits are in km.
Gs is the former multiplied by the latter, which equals 619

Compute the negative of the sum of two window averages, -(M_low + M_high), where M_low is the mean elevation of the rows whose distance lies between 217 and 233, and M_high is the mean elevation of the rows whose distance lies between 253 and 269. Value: -44.8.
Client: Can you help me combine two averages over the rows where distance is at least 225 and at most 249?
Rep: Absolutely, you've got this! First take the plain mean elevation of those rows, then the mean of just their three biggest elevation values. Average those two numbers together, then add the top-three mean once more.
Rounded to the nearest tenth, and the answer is 46.6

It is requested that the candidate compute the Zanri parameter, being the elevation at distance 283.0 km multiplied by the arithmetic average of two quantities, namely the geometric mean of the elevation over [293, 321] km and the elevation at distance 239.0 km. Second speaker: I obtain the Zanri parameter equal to 478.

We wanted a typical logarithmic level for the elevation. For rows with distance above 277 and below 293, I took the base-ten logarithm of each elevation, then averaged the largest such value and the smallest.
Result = 1.34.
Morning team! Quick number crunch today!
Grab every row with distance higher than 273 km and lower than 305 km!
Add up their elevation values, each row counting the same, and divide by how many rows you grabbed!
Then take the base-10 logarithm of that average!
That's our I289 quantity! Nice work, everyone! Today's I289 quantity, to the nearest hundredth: 1.33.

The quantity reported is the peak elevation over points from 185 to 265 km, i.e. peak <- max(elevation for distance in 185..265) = 26.03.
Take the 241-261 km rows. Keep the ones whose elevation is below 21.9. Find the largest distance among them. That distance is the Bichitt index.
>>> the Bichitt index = 259.0 km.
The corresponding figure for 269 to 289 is 287.0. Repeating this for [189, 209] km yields 199.0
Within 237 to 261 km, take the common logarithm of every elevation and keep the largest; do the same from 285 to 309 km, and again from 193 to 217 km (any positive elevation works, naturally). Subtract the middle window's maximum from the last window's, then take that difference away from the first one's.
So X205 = 1.40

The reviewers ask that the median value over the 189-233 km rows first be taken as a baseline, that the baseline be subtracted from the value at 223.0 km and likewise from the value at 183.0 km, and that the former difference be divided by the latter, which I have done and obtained 3.1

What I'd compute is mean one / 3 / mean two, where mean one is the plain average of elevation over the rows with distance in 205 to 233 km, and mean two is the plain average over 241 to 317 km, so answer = 0.330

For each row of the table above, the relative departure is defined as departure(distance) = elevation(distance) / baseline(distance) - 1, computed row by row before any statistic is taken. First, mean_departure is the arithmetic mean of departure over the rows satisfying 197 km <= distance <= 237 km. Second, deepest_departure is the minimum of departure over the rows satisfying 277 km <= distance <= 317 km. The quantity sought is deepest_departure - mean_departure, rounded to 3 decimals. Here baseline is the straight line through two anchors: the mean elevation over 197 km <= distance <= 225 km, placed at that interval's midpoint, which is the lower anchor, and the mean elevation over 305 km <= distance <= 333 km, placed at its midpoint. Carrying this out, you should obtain -0.072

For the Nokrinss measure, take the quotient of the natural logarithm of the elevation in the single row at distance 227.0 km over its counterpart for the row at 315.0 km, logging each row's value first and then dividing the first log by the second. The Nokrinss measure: 1.03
